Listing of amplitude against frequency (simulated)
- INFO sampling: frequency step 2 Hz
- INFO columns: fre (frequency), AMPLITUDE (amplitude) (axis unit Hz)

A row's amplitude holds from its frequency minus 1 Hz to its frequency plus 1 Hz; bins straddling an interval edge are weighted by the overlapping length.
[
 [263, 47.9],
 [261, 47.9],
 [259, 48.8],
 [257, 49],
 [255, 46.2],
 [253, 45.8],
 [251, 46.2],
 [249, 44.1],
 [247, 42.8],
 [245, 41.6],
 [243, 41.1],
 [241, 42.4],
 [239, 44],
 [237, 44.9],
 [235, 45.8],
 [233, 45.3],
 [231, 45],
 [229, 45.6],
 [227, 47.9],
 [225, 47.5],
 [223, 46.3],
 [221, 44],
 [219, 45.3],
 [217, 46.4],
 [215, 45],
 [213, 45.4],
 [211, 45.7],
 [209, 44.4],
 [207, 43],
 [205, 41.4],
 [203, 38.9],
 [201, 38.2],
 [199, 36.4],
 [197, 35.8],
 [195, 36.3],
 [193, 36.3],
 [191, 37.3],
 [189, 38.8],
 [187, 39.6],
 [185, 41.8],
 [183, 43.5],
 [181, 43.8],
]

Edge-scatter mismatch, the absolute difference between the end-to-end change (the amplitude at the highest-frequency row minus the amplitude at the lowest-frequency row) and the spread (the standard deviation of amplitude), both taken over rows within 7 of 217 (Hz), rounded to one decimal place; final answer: 0.2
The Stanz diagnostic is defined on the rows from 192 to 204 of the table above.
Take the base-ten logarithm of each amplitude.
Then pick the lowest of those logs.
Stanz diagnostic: 1.55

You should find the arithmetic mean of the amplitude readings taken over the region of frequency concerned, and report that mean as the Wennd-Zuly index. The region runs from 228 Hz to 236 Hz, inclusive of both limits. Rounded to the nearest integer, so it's 45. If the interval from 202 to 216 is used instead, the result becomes 43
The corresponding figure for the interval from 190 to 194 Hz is 37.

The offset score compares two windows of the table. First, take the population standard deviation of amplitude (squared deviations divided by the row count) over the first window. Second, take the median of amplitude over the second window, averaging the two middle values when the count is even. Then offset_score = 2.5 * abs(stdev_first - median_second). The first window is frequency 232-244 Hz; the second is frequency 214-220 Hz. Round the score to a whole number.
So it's 109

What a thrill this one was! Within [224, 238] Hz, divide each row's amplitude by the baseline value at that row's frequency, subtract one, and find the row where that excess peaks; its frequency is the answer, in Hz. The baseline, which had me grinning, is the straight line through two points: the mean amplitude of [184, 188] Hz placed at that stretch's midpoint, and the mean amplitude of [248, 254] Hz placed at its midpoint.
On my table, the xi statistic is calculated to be 227 Hz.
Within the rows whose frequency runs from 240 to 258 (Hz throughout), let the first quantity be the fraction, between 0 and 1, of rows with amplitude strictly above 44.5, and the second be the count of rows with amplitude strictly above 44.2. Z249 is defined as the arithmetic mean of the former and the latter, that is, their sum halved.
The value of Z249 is 2.2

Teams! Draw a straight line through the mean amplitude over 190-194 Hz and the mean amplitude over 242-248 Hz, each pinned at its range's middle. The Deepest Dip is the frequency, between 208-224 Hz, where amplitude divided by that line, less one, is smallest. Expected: 221 Hz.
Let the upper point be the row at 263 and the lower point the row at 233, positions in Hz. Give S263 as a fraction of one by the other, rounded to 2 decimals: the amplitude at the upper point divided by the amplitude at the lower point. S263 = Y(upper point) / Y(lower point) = 1.06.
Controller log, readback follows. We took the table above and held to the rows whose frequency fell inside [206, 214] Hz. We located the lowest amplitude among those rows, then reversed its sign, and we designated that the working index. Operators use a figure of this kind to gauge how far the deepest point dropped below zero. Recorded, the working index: -43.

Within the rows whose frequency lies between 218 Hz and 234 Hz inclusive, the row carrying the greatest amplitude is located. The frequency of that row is 227 Hz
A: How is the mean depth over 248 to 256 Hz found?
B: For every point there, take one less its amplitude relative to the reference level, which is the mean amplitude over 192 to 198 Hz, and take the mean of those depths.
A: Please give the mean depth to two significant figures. -0.26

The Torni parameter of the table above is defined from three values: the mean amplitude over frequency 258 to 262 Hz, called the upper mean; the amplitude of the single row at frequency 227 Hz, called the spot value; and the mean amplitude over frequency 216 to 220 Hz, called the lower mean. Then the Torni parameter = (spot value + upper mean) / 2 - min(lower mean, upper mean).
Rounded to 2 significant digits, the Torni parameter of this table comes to 2.3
